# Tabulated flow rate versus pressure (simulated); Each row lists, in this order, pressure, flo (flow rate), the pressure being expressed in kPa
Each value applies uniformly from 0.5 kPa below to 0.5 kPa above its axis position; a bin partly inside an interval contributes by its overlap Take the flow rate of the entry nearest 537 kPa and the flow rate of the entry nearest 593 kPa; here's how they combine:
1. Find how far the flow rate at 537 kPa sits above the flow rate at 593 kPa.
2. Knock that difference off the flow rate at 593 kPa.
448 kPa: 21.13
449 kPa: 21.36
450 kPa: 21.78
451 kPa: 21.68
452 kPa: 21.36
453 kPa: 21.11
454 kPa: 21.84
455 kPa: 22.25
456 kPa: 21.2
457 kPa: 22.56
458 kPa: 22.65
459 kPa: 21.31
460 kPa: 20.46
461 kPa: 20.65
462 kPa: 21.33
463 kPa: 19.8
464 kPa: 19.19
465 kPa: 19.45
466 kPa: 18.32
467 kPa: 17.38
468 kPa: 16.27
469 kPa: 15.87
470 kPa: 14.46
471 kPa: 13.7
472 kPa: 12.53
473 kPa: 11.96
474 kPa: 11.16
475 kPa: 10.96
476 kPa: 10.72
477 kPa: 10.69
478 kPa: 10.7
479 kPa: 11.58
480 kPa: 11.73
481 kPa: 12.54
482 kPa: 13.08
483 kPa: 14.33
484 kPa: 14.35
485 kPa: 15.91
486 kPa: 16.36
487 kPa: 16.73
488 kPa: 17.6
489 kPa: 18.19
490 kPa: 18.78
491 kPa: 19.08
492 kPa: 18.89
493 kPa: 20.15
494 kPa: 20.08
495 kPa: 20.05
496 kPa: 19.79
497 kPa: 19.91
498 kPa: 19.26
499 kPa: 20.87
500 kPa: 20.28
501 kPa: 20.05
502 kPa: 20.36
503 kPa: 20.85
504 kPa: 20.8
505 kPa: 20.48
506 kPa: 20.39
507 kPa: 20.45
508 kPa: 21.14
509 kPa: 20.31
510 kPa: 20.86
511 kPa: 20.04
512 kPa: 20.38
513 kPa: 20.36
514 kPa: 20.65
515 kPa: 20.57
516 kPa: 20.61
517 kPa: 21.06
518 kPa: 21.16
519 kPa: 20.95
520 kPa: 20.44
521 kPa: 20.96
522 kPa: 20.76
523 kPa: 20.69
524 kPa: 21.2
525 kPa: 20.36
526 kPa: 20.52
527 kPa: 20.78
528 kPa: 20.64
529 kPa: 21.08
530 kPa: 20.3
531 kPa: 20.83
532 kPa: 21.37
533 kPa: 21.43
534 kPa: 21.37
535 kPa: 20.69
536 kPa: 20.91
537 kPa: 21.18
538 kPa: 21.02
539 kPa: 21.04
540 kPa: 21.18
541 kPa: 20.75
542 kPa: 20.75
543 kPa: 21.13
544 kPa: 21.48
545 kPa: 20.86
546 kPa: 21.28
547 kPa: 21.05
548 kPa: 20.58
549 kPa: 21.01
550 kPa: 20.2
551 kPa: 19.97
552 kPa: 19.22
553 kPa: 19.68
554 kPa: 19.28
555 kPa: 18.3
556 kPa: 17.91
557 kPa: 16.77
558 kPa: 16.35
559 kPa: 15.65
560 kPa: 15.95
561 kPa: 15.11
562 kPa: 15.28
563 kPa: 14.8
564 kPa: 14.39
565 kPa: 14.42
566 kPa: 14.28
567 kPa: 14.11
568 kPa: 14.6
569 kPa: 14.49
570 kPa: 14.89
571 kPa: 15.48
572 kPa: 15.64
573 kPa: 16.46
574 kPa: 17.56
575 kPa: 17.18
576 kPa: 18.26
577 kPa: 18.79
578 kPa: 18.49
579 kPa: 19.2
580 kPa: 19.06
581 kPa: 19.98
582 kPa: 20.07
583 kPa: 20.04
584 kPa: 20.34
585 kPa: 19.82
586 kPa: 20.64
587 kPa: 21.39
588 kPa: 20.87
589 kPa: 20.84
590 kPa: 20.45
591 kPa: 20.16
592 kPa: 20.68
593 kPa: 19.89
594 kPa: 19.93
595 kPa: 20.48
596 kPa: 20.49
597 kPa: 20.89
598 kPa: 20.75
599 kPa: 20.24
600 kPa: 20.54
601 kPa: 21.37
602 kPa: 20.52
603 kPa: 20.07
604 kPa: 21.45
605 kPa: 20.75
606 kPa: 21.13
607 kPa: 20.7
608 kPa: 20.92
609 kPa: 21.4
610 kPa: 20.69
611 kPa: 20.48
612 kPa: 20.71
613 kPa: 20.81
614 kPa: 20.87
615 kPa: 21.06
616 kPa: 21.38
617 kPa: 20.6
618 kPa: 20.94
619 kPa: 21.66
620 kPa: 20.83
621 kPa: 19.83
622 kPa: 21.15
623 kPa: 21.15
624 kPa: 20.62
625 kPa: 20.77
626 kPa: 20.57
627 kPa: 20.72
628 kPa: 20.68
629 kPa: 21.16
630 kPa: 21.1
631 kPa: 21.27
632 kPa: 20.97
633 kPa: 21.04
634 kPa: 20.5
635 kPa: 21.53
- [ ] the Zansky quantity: 18.6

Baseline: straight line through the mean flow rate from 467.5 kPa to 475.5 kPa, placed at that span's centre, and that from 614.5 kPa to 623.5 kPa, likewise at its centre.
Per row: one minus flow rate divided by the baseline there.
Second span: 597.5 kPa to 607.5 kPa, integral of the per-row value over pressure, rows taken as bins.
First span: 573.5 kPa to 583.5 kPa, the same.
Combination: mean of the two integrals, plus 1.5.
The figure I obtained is 1.3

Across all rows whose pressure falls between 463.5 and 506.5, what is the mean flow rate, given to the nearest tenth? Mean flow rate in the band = 16.6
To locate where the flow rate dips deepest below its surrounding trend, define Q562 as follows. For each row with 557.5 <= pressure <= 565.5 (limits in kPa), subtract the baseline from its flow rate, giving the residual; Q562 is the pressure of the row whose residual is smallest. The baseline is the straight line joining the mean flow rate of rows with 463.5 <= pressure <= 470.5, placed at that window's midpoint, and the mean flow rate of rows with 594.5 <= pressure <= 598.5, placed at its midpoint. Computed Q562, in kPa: 564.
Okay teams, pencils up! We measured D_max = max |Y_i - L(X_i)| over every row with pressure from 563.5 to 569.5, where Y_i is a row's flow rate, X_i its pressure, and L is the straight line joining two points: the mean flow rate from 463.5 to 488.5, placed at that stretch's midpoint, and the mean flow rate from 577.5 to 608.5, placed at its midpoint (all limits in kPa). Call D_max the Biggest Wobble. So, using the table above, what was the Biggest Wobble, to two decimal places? 4.93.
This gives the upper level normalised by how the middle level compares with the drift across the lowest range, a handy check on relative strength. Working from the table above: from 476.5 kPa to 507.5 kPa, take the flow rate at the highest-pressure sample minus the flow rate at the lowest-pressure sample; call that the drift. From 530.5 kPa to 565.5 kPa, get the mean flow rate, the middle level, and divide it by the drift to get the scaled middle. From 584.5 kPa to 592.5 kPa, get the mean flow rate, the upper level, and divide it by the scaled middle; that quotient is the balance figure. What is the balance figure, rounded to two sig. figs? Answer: 10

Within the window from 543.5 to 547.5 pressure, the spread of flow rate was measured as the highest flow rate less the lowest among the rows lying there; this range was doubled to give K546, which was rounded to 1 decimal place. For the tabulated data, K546 1.2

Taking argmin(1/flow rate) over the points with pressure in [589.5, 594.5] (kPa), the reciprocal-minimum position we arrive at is 592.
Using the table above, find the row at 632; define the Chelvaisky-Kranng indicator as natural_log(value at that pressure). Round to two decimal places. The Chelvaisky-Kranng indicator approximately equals 3.04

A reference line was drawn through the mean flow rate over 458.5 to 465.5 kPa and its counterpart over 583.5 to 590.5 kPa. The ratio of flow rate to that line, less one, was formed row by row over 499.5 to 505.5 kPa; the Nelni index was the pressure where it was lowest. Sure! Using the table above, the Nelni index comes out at 501 kPa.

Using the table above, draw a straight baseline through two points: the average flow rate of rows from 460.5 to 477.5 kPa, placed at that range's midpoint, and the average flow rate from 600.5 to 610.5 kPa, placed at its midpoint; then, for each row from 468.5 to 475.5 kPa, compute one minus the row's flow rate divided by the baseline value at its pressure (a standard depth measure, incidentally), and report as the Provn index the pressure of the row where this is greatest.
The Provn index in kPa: 475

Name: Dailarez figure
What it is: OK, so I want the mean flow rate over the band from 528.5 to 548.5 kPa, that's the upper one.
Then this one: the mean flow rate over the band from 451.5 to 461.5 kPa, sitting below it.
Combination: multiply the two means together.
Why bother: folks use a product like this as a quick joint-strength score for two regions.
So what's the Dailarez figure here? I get 453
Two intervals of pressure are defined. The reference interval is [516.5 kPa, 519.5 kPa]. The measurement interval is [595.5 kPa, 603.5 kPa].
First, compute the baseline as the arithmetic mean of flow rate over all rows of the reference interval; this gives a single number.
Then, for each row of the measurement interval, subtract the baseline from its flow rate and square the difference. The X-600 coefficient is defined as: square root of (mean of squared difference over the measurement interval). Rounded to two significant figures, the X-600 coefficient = 0.58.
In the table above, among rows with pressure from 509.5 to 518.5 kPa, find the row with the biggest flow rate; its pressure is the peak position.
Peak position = 518 kPa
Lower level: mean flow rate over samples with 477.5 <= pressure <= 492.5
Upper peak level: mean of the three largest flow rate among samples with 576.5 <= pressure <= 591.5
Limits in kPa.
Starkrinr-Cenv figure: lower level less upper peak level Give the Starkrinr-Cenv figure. -5.7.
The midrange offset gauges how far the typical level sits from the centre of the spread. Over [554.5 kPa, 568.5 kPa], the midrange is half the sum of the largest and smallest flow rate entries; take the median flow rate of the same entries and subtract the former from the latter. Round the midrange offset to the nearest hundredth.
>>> -1.01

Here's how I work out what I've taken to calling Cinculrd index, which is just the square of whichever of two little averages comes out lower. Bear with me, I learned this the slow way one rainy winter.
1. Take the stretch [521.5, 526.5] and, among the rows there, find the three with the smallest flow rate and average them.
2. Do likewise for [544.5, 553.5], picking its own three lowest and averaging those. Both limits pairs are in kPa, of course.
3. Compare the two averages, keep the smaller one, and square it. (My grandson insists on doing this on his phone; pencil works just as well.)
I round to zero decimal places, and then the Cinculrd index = 385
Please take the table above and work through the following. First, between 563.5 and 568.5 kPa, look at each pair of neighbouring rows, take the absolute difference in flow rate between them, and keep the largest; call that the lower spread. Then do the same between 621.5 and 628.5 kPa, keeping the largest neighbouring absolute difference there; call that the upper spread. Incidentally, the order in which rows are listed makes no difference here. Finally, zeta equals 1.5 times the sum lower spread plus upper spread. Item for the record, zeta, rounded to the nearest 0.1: 1.5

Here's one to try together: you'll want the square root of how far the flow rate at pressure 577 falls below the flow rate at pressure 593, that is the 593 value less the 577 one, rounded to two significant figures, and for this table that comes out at 1.0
